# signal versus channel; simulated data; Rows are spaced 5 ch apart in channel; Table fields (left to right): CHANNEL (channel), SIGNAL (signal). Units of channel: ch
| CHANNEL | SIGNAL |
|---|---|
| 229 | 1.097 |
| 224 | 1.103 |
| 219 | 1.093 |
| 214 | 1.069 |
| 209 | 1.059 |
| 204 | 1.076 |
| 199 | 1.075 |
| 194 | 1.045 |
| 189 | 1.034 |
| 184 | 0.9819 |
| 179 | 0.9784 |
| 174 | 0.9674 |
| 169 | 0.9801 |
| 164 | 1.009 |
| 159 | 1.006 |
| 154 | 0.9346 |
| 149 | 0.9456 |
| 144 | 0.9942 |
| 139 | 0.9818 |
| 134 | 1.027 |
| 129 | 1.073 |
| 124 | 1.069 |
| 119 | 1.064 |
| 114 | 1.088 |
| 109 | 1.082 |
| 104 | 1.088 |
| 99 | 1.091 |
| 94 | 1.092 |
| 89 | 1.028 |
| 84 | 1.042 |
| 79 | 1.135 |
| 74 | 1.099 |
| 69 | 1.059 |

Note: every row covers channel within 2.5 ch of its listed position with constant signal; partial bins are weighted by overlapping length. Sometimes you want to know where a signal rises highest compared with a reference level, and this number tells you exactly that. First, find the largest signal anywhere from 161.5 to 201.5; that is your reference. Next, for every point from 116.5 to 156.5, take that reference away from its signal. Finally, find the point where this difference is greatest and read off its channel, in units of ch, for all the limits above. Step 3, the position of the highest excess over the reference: 129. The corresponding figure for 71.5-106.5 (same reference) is 79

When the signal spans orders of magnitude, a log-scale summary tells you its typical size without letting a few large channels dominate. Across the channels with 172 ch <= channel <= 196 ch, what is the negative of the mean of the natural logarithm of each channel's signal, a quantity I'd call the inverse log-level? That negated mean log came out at 0.00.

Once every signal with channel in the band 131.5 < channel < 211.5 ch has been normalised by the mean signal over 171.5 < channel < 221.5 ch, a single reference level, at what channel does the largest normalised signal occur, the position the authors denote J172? 204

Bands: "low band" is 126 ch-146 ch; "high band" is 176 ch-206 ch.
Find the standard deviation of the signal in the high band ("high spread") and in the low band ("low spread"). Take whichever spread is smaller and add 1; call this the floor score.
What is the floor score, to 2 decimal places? 1.04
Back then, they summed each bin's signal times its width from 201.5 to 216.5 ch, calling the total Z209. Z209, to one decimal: 16.0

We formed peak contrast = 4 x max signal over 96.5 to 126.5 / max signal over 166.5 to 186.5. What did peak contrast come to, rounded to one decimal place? 4.4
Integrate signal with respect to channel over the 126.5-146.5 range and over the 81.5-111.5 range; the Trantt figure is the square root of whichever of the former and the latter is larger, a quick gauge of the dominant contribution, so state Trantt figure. 5.67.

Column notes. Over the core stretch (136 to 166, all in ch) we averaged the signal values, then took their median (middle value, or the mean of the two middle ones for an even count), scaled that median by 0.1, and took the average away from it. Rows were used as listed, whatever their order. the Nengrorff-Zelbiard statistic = -0.880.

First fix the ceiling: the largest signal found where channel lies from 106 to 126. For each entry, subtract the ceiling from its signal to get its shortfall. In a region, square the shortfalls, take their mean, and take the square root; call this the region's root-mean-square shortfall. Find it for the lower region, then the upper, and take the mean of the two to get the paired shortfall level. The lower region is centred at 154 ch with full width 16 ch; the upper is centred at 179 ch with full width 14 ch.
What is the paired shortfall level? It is 0.12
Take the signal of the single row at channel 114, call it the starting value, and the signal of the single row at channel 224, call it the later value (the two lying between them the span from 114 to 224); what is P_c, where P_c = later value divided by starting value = 1.01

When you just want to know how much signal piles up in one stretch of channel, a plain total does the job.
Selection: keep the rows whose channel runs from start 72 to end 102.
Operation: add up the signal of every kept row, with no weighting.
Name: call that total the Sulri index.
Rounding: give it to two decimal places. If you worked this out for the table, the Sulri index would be 6.49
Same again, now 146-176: 5.84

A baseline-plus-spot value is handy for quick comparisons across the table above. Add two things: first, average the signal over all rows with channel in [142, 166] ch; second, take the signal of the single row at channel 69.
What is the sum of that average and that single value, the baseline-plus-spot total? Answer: 2.04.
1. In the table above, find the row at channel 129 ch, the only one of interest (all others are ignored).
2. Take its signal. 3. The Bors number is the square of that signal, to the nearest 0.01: 1.15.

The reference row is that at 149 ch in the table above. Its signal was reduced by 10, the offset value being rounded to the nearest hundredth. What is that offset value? -9.05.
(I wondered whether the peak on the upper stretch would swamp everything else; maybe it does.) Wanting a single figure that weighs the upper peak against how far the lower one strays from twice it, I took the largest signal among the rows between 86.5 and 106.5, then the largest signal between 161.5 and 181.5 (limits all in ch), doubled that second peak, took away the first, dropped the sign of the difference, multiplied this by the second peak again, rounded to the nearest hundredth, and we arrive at 0.93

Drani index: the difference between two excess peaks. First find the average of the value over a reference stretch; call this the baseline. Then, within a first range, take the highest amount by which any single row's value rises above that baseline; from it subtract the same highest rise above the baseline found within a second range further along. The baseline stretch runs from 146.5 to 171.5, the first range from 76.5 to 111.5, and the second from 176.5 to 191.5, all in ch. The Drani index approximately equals 0.10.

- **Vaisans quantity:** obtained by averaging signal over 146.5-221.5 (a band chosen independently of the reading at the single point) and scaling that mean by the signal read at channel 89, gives 1.05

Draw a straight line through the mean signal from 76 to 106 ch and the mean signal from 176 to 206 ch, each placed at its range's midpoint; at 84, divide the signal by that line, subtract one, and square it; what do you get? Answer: 0.0014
